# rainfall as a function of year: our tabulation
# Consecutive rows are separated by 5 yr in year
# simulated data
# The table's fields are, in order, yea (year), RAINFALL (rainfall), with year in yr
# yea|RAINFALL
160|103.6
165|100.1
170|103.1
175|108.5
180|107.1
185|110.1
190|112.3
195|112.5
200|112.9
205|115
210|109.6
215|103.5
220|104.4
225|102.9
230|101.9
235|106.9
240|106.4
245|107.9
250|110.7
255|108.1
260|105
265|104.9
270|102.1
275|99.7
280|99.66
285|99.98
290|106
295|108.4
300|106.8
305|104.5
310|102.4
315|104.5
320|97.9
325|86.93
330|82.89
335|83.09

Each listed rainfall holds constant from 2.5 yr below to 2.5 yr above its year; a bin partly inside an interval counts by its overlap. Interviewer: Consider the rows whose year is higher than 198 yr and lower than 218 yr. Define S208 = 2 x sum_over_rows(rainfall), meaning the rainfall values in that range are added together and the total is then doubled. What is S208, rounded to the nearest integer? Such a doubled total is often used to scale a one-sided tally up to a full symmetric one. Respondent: 882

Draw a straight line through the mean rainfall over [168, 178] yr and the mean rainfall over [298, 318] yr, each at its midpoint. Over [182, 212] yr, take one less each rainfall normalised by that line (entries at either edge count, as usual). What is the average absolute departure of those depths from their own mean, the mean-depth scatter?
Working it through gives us 0.014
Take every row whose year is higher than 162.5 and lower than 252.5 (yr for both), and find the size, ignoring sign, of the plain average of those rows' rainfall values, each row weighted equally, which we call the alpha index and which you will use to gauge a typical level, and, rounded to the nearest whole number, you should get 108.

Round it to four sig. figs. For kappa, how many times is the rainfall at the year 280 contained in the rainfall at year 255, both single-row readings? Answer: 1.085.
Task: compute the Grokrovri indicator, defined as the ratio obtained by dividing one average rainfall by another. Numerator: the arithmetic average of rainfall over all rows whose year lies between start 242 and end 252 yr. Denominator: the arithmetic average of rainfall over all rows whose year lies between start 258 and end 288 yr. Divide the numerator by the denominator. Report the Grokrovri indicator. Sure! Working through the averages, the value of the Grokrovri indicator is 1.07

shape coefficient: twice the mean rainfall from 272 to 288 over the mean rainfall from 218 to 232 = 1.94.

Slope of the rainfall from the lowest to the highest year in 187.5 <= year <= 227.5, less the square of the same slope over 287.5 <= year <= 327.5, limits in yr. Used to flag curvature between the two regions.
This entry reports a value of -0.6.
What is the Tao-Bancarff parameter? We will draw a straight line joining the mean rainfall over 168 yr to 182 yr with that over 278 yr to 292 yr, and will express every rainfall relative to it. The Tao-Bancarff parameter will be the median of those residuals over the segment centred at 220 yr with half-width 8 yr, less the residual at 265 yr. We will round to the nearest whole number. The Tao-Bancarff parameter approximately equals -3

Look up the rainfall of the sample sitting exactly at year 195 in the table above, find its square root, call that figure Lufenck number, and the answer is 10.6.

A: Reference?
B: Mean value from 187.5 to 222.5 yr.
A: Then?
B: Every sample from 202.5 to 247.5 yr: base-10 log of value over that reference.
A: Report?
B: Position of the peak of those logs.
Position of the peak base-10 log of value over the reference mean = 205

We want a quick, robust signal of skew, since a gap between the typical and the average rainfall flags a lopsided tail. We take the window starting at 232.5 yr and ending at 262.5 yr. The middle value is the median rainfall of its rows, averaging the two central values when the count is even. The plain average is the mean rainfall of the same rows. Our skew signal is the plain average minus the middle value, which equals 0.10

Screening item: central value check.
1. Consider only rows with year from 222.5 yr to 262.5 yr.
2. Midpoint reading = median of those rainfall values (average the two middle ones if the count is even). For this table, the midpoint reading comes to 107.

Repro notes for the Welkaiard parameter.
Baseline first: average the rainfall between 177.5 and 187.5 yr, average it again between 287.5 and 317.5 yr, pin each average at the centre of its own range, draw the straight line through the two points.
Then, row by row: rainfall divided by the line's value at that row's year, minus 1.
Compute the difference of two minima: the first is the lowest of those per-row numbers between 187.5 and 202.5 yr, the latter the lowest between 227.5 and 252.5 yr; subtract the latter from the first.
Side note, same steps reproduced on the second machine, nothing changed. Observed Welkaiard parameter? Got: 0.09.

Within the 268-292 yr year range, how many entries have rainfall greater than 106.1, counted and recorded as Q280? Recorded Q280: 0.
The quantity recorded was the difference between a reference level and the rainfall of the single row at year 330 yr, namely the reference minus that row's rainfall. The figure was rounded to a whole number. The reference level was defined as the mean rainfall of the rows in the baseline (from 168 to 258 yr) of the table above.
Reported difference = 25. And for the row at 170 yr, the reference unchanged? 5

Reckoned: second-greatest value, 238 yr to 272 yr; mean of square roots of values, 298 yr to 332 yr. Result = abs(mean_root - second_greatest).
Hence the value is 98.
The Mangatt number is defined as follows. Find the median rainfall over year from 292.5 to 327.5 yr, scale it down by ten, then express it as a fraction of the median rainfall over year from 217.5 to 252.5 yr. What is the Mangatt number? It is 0.098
